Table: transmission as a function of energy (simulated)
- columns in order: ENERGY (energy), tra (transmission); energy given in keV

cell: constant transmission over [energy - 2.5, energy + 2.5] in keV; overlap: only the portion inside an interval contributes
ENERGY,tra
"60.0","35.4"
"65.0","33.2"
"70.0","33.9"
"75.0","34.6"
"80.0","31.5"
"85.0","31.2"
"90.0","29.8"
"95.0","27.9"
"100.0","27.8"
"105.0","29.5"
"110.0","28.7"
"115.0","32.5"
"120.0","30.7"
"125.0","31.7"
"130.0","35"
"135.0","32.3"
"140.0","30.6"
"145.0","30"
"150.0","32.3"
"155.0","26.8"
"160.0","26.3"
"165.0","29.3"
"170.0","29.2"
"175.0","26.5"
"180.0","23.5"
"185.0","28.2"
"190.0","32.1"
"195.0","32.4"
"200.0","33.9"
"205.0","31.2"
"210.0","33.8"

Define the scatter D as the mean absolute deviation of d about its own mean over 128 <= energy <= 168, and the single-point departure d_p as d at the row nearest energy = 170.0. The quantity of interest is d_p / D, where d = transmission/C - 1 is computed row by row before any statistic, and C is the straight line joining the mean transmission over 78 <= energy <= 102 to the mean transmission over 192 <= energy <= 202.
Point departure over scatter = -1.2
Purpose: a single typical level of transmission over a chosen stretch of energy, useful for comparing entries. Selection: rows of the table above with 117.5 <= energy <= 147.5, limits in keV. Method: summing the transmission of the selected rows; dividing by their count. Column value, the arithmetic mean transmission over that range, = 31.7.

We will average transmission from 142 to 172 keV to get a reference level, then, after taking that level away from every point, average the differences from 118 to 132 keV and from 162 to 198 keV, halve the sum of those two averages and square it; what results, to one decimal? 2.6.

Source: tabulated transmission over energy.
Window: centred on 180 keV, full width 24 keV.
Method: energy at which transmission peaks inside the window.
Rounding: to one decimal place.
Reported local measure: 190.0 keV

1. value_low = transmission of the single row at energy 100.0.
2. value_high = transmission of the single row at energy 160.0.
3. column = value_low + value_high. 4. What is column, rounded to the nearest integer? 54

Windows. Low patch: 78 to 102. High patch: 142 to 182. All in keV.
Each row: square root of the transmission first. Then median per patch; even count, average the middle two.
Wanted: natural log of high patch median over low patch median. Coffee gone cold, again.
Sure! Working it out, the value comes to -0.031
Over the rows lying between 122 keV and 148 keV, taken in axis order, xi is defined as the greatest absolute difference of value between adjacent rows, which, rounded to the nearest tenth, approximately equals 3.3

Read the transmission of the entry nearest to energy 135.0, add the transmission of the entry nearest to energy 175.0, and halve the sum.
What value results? 29.4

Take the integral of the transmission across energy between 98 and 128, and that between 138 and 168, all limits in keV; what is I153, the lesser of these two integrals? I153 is 876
